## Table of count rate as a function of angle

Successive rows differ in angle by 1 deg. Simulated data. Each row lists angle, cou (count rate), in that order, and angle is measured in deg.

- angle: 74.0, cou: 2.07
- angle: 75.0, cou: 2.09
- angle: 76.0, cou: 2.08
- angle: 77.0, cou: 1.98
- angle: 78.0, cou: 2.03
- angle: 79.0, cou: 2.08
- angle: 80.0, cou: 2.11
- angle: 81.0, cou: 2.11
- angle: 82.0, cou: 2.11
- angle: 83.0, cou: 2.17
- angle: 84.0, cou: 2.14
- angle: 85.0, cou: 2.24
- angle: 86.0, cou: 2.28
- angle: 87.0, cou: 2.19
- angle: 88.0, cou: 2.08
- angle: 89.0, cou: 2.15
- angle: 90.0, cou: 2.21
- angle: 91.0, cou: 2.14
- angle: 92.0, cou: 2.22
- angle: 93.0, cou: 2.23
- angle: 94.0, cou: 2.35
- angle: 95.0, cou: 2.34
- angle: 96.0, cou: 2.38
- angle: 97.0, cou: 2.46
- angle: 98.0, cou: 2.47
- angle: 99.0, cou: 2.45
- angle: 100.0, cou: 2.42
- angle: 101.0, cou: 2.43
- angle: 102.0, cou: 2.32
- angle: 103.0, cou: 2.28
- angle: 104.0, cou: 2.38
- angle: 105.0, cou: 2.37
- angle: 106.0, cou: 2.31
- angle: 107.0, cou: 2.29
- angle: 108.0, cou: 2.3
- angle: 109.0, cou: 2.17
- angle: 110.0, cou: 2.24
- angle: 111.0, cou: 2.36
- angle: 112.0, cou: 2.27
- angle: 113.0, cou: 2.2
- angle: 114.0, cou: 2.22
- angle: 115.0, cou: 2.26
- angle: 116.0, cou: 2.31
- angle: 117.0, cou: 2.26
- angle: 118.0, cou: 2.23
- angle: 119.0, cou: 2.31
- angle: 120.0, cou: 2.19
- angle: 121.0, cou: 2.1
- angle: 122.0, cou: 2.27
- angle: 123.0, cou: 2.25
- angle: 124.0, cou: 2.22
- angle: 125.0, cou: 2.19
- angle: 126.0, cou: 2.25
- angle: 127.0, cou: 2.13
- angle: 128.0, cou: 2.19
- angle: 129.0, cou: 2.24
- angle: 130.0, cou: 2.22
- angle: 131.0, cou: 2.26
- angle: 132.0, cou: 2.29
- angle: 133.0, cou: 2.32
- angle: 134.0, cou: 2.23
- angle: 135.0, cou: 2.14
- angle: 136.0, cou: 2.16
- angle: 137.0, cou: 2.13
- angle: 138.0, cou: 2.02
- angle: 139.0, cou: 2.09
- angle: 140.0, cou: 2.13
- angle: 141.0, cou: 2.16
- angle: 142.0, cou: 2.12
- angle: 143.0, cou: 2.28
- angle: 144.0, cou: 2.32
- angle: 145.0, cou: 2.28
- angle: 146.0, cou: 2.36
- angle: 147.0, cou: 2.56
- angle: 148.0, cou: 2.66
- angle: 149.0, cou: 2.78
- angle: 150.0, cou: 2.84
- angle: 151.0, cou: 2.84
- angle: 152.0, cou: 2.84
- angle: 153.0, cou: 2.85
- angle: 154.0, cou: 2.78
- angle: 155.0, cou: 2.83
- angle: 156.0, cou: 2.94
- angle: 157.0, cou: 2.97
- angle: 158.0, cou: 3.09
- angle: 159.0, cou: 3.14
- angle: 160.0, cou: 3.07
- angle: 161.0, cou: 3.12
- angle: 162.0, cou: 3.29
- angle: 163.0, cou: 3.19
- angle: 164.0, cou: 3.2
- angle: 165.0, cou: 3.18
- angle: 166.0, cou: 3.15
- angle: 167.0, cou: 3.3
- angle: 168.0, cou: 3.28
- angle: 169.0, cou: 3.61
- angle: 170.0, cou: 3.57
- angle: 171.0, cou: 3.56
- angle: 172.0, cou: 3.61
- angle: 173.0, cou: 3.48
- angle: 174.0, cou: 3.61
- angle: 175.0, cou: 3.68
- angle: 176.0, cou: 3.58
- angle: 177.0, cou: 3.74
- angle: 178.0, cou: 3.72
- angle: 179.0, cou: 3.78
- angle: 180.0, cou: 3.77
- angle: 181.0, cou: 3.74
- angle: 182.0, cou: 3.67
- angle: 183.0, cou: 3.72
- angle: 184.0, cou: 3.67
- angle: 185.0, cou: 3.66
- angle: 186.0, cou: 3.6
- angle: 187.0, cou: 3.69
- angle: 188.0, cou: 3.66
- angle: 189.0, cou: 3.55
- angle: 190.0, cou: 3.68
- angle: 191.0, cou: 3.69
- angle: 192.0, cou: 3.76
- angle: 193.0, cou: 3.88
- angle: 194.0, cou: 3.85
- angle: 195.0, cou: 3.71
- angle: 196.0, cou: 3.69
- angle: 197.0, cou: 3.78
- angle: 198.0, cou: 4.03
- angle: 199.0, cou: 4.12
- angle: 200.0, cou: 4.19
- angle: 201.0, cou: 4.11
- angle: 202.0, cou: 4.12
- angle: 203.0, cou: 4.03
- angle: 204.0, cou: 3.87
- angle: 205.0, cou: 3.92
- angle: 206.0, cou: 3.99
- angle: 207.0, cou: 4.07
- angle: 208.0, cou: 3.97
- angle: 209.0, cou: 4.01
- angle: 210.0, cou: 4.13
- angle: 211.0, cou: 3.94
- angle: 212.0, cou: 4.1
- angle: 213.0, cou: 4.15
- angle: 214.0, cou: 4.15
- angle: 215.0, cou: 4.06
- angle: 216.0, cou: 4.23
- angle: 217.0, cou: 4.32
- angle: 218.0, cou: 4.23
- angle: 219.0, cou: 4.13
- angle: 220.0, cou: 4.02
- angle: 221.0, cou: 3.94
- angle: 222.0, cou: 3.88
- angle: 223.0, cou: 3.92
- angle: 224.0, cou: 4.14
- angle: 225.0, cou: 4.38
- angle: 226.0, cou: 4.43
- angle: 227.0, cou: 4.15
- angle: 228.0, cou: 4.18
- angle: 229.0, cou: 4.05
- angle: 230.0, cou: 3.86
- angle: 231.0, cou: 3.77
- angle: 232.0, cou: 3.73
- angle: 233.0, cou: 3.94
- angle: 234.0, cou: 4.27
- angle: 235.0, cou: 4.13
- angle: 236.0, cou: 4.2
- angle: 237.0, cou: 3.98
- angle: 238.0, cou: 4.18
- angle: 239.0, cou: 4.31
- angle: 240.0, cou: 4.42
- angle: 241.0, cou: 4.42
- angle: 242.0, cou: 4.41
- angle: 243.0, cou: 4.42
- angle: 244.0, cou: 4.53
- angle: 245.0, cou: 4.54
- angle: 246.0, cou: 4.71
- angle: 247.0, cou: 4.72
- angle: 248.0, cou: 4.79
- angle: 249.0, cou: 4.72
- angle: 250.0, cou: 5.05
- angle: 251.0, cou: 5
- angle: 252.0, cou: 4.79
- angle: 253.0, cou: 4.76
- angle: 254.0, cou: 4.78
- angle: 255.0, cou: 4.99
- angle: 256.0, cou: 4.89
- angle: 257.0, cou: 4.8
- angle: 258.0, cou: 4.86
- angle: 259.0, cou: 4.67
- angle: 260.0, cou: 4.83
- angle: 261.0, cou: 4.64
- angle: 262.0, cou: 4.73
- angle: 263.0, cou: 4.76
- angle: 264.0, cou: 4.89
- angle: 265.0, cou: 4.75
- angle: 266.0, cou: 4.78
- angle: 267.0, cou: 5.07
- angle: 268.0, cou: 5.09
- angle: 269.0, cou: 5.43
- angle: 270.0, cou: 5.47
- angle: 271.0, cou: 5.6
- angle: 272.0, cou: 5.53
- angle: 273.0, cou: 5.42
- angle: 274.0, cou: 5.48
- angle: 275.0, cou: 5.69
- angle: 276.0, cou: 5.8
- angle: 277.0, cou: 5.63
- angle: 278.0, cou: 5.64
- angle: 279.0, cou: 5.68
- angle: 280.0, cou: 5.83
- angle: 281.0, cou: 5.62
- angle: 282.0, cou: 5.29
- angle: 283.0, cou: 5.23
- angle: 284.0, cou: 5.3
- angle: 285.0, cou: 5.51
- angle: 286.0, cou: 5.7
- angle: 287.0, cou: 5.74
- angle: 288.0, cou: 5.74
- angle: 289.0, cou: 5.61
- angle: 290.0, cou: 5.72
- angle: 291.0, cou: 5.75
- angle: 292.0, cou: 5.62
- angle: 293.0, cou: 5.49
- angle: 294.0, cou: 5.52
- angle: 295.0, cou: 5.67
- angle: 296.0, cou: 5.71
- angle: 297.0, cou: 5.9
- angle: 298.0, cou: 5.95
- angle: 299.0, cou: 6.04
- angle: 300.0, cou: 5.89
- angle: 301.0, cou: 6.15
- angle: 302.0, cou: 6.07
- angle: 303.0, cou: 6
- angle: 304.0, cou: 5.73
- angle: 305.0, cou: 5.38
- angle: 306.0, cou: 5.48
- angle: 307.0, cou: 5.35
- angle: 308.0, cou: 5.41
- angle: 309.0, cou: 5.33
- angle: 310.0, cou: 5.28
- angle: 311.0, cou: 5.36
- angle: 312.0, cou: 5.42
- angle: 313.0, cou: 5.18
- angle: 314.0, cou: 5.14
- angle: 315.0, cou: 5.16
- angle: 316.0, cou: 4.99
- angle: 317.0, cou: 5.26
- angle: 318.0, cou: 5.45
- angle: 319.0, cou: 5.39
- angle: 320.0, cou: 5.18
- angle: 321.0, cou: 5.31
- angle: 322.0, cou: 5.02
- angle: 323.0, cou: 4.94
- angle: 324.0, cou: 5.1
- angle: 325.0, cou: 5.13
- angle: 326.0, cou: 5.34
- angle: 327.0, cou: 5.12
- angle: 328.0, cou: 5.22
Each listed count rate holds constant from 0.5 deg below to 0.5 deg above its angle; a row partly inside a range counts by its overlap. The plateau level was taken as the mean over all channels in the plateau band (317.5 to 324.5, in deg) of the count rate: 5.2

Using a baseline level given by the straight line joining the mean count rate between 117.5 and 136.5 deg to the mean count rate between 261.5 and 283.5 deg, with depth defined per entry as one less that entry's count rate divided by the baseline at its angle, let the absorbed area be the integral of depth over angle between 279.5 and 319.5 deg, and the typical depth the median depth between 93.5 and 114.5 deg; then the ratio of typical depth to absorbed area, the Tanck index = -0.2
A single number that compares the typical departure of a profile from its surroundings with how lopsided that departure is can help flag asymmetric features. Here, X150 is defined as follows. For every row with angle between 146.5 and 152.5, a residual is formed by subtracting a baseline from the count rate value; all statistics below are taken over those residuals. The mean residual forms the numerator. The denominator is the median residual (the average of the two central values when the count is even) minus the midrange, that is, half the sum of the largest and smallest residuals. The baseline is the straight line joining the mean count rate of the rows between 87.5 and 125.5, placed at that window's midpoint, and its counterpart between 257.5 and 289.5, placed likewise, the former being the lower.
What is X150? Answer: -4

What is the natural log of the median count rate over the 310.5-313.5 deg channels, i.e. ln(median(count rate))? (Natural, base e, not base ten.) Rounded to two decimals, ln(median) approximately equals 1.68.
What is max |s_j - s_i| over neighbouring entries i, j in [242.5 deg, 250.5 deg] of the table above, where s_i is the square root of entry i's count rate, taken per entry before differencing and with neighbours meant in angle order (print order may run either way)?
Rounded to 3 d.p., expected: 0.075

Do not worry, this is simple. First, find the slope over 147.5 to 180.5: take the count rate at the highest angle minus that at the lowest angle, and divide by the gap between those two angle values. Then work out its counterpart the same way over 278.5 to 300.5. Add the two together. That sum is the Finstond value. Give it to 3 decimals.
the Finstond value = 0.045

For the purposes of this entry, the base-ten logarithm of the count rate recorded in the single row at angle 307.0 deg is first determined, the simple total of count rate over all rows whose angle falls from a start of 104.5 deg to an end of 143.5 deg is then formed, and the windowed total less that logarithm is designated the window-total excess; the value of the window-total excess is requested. 86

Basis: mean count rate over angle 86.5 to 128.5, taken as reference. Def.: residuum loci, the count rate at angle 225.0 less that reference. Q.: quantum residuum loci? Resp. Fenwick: 2.11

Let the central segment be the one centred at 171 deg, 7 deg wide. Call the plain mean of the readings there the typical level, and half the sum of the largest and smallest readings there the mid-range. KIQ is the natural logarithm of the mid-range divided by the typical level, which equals -0.025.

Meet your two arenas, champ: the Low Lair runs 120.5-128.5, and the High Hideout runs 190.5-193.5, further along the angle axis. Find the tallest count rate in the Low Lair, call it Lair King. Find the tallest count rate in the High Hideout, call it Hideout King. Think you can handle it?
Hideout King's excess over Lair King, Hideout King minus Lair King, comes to 1.6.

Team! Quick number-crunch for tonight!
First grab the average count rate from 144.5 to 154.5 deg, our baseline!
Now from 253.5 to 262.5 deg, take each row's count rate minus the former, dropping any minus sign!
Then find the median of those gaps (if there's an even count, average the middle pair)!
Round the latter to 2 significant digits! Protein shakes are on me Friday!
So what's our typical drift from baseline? 2.1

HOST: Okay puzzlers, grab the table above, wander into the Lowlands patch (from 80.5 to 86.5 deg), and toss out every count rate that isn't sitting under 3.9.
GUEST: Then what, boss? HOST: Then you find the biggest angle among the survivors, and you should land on 86.0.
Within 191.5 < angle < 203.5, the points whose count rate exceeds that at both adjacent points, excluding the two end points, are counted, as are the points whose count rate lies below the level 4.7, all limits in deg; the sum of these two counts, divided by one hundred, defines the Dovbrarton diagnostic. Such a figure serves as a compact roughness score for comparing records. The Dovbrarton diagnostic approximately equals 0.15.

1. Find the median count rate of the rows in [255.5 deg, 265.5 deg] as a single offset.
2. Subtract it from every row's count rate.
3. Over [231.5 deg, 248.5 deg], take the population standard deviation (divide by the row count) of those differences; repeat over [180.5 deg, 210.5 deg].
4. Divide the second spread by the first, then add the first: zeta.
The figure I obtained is 0.94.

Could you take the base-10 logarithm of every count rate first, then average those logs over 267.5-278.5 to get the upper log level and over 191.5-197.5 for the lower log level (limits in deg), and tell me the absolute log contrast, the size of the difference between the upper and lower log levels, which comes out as 0.16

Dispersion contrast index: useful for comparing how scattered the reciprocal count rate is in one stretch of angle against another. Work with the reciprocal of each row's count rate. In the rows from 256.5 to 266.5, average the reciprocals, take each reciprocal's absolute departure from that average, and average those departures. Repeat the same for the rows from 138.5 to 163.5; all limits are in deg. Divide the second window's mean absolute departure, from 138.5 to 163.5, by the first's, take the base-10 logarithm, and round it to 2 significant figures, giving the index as 1.3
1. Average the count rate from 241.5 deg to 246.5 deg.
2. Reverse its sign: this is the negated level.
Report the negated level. -4.5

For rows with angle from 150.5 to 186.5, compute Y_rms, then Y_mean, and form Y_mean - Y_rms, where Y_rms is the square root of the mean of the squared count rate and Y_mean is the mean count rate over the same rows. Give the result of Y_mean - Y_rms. -0.016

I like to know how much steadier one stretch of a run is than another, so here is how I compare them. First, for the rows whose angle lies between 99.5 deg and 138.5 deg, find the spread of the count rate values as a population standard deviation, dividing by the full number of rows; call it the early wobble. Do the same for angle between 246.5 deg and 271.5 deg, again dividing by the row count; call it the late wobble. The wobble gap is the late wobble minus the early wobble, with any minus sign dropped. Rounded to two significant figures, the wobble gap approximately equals 0.16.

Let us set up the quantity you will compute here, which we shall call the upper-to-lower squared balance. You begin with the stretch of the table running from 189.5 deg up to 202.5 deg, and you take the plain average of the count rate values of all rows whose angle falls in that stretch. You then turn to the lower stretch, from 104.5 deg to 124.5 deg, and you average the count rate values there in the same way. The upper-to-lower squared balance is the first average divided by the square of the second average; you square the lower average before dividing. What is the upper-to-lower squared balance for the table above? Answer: 0.76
